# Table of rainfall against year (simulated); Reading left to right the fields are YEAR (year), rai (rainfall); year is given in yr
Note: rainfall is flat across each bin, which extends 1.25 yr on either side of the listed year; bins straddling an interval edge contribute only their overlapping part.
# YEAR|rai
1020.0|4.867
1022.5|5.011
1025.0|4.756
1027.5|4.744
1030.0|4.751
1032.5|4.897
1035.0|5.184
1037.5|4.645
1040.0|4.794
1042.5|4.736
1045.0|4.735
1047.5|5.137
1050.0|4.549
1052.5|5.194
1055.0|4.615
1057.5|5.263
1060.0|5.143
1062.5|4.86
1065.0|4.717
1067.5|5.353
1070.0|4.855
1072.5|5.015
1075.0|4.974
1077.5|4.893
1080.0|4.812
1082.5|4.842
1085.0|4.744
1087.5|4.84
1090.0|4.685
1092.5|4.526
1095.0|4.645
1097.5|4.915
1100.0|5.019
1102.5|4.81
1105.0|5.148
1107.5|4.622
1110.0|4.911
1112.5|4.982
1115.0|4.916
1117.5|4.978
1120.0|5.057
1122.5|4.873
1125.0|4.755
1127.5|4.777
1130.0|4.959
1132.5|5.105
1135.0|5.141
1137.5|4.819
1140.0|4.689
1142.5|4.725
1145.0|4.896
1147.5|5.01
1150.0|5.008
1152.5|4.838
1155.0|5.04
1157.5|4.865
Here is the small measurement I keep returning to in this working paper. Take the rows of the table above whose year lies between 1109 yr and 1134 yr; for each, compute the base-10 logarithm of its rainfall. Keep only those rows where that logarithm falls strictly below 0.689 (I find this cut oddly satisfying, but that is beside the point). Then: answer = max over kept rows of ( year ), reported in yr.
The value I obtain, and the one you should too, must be 1127.5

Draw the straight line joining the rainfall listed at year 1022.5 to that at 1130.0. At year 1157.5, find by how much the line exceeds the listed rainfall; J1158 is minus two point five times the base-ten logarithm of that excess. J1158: 2.73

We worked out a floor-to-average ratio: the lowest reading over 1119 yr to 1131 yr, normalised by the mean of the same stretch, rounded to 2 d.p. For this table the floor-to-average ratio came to 0.97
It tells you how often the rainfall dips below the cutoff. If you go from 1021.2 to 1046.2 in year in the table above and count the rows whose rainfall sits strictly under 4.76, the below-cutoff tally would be 6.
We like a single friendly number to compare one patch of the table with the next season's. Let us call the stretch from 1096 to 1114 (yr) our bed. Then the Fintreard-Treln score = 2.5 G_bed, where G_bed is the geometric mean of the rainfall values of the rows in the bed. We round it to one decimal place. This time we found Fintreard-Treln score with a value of 12.3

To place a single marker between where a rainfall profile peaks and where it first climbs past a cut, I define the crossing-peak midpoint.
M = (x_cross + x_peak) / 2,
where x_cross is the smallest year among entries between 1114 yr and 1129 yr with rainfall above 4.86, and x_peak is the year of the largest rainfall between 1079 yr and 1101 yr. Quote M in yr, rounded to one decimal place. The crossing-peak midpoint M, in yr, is 1107.5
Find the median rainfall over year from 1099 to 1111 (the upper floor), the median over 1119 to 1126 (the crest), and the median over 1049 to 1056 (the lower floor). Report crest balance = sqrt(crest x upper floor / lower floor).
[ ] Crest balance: 2.28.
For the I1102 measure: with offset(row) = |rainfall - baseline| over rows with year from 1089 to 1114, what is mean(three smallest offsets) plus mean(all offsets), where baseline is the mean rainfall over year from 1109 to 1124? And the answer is 0.22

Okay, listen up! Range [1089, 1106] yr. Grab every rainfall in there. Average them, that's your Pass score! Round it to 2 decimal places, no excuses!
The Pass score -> 4.82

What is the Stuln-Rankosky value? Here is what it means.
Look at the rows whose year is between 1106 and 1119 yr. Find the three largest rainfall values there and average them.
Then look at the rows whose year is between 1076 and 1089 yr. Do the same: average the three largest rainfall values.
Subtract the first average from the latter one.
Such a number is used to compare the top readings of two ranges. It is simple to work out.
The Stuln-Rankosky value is -0.10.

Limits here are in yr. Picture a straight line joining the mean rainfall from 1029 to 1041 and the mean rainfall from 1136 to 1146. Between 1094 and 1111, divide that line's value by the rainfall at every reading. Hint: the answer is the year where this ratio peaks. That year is 1107.5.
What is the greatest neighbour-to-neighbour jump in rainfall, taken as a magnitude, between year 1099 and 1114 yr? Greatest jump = 0.5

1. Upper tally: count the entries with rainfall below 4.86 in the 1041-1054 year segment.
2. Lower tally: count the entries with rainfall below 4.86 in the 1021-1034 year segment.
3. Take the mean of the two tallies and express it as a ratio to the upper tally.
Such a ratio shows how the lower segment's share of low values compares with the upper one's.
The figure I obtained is 1.00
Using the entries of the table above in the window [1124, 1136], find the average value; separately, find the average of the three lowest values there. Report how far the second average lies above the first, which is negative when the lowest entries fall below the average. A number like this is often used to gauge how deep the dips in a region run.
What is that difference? -0.117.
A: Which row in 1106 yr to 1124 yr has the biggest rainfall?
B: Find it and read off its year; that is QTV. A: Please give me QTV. 1120.0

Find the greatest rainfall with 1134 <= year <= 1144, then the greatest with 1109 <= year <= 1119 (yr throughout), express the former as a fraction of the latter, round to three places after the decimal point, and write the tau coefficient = 1.032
